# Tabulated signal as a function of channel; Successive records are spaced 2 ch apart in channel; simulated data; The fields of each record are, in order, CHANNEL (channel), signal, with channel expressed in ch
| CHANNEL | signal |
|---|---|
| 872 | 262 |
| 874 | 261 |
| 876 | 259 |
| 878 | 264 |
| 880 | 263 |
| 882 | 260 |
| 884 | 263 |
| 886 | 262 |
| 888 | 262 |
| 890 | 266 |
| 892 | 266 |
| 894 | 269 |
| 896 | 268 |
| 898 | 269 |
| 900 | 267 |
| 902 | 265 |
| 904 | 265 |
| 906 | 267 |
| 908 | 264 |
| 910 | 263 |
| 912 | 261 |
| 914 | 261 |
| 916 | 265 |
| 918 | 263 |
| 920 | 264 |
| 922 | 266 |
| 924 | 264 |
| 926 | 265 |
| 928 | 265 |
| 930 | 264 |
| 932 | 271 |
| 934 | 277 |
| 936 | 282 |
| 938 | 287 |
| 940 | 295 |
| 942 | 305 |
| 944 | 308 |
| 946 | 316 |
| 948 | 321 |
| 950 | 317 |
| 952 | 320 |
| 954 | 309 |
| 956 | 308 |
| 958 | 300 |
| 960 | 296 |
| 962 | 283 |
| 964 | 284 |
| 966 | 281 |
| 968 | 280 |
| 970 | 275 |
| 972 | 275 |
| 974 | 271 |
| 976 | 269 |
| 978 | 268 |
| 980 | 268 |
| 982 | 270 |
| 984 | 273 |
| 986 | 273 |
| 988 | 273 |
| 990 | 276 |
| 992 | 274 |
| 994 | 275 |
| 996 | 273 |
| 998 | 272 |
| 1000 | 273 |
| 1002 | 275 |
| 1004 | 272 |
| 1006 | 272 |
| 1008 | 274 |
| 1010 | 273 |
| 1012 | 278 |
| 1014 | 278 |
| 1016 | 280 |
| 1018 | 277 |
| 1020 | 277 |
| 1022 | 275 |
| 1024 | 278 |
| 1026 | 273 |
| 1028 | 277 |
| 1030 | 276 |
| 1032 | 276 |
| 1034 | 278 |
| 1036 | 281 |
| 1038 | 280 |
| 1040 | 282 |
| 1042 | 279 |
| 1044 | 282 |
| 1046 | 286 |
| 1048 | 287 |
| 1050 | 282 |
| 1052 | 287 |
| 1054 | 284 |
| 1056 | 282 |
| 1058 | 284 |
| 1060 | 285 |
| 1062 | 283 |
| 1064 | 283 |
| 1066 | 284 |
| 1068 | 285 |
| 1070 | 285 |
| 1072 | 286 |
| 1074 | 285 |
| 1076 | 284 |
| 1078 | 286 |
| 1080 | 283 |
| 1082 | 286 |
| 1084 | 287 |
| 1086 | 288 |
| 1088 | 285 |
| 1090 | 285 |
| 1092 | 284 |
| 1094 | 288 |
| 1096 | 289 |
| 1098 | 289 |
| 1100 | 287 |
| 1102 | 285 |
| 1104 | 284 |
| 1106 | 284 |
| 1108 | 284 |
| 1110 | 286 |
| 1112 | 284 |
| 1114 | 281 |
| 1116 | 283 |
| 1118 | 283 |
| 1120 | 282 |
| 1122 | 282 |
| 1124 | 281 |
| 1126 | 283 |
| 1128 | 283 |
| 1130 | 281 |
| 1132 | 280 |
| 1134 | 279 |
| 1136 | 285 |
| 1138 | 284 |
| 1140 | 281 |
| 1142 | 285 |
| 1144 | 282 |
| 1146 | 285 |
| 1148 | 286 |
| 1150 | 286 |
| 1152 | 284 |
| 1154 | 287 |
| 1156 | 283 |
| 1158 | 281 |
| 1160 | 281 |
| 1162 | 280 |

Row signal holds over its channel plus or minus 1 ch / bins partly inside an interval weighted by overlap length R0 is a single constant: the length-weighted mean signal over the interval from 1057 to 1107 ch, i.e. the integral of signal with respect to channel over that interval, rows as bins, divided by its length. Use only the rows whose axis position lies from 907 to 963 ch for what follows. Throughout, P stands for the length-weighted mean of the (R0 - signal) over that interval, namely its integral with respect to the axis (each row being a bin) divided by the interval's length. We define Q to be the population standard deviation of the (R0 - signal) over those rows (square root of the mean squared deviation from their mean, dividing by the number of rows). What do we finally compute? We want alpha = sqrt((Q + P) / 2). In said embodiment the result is 3.3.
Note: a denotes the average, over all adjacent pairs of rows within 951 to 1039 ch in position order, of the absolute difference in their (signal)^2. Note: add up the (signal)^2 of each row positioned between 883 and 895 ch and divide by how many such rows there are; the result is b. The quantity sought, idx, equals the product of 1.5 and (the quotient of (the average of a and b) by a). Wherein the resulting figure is 38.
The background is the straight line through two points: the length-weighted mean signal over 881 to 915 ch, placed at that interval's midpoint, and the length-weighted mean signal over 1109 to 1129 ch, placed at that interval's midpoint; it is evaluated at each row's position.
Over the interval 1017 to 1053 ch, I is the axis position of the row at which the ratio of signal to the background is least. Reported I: 1026 ch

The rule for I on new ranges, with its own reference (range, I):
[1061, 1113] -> 1112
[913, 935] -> 914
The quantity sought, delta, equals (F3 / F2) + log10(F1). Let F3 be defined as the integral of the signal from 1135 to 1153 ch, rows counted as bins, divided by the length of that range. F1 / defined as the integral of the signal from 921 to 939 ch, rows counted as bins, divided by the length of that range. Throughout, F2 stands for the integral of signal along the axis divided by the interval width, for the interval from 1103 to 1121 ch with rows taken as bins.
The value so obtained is 3.44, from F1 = 271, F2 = 283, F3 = 284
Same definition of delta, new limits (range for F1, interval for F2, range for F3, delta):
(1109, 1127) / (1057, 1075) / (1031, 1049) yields 3.44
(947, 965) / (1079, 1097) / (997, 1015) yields 3.44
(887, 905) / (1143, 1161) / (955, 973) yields 3.44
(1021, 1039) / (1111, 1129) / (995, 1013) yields 3.41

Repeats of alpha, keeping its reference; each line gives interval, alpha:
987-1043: 2.5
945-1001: 3.0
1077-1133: 1.3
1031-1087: 1.5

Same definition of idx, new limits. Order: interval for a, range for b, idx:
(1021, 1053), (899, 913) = 34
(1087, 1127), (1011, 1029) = 81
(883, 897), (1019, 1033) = 72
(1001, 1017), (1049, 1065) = 60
